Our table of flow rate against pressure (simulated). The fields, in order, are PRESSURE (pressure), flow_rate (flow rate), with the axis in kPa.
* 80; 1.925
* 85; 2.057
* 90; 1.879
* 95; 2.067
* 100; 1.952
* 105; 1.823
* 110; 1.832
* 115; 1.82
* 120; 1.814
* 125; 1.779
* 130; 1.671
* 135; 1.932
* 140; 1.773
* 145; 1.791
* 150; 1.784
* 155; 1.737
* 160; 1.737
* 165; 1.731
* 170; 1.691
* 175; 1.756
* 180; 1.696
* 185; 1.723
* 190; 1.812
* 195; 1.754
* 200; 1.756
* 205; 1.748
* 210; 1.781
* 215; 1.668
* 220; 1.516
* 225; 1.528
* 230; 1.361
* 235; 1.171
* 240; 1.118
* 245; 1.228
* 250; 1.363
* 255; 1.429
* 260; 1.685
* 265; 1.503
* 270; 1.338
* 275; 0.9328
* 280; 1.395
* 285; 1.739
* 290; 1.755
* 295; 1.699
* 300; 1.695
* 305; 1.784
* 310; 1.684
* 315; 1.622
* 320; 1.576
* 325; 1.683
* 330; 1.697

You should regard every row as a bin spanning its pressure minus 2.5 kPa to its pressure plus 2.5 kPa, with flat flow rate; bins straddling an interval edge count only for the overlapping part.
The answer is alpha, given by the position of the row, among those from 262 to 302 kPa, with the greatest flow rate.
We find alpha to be 290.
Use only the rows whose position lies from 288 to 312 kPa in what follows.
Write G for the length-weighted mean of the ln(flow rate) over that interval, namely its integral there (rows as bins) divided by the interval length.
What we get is 0.54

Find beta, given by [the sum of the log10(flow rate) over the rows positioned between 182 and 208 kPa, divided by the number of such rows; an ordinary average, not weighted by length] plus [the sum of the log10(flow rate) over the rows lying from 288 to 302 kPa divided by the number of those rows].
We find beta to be 0.48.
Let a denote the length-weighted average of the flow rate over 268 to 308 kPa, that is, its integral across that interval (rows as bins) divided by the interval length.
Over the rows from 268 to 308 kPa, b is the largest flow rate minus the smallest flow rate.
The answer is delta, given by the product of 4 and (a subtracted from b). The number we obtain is -2.8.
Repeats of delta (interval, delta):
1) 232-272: -3.2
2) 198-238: -3.8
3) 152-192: -6.5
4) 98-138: -6.2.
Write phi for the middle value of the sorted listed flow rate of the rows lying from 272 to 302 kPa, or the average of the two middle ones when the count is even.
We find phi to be 1.70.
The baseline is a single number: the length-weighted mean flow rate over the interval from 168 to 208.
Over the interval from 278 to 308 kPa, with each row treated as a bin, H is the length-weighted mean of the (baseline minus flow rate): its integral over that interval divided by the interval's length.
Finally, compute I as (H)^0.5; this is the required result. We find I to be 0.2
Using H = 0.06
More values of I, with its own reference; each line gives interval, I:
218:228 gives 0.5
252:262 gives 0.4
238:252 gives 0.7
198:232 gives 0.3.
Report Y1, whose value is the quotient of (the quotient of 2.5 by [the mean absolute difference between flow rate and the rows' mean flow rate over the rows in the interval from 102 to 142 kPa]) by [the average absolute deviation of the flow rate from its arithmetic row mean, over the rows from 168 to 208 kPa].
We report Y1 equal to 1782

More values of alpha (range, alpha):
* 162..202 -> 190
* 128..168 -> 135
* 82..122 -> 95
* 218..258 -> 225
